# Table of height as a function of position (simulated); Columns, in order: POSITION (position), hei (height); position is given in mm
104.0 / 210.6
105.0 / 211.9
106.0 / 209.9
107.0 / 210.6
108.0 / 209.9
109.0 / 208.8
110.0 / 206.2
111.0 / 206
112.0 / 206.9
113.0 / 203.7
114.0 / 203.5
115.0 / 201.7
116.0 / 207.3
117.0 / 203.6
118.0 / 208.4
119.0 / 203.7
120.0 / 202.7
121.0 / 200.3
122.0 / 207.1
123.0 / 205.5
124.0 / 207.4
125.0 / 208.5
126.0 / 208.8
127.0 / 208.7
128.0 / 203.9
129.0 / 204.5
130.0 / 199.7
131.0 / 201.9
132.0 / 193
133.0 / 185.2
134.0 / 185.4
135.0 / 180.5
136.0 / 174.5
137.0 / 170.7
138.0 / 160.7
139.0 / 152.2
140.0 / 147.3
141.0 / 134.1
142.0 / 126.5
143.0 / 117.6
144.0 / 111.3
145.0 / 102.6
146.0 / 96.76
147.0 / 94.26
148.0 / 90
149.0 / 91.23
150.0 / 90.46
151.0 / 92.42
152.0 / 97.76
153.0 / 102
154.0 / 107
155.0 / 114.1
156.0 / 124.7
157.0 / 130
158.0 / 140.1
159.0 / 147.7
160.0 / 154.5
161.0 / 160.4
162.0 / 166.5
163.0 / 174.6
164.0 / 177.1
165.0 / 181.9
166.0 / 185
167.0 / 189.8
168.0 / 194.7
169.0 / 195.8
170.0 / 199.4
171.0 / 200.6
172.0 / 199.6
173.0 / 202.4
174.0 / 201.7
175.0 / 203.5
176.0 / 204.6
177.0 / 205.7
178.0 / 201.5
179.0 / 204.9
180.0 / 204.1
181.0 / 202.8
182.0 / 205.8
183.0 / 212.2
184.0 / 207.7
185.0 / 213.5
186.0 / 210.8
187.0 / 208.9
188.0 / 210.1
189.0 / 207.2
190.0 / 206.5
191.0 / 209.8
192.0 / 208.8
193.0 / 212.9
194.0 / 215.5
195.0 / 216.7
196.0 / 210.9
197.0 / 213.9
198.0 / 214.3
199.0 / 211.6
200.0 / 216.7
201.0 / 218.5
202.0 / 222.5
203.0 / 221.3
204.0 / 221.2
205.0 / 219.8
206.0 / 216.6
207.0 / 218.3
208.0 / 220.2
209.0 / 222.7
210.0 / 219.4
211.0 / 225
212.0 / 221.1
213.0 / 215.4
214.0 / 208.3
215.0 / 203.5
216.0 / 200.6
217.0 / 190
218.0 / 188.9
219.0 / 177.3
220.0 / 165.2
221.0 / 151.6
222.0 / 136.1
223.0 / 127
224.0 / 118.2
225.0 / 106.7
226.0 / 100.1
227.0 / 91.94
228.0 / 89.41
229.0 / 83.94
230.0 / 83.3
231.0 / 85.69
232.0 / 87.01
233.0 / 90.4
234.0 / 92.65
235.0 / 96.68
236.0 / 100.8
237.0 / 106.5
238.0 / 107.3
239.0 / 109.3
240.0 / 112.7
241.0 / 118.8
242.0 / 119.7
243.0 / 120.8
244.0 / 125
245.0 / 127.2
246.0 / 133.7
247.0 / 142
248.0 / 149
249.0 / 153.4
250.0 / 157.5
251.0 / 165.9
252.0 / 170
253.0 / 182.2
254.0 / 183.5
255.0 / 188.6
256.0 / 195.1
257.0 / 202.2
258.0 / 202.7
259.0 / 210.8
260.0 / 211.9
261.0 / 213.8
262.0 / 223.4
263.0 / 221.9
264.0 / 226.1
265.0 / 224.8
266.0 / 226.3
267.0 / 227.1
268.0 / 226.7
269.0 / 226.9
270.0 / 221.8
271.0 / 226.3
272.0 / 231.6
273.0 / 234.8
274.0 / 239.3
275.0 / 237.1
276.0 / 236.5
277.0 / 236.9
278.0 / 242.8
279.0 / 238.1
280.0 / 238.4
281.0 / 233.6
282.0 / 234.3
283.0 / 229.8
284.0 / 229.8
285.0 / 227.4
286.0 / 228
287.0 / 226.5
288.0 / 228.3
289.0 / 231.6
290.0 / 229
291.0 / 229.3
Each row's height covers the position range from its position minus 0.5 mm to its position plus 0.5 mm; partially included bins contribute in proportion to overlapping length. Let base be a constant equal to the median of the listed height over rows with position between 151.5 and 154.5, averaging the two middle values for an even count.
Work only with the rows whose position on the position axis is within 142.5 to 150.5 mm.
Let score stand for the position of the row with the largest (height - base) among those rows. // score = 143.0 mm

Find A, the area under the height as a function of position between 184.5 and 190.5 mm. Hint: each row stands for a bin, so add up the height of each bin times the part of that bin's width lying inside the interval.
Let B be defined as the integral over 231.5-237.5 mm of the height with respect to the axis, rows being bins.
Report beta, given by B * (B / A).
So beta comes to 262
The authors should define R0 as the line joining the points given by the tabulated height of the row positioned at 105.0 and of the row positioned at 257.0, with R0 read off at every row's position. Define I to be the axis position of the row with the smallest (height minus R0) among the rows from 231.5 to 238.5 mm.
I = 232.0 mm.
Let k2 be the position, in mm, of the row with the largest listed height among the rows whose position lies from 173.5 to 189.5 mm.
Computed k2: 185.0 mm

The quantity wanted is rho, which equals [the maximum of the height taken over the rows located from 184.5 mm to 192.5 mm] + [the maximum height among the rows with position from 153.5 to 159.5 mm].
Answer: 361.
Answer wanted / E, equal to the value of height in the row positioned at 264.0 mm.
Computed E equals 226.1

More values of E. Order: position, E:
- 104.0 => 210.6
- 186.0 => 210.8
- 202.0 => 222.5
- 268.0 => 226.7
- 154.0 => 107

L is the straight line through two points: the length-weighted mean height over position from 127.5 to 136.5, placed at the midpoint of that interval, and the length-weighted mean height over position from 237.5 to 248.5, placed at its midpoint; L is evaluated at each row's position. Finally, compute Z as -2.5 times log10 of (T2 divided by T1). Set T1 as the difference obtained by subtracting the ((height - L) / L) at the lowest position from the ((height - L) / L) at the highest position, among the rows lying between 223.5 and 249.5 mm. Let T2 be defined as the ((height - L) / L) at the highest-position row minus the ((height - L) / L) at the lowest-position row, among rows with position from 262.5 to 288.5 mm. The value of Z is 0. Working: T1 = 0.40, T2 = 0.4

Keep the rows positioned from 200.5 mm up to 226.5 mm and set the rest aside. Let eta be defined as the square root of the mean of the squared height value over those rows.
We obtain 194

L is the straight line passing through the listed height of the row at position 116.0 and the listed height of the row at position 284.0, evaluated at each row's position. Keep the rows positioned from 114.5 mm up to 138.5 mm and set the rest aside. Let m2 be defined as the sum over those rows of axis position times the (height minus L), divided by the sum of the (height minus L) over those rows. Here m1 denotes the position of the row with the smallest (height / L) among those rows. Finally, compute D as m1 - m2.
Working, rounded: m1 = 138.0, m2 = 133.3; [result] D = 4.7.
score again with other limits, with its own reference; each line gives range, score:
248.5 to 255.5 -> 255.0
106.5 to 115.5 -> 107.0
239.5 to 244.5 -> 244.0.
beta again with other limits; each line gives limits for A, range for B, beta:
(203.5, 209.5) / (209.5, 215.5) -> 1267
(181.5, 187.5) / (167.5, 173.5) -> 1130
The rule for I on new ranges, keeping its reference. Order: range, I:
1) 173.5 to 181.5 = 174.0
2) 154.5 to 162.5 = 155.0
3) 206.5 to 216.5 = 216.0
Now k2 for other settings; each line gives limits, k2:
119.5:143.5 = 126.0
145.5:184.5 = 183.0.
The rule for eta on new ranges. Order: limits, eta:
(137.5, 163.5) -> 127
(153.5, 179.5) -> 178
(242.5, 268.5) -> 189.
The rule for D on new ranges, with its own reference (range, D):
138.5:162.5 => -2.0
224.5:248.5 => -5.6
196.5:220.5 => 3.0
